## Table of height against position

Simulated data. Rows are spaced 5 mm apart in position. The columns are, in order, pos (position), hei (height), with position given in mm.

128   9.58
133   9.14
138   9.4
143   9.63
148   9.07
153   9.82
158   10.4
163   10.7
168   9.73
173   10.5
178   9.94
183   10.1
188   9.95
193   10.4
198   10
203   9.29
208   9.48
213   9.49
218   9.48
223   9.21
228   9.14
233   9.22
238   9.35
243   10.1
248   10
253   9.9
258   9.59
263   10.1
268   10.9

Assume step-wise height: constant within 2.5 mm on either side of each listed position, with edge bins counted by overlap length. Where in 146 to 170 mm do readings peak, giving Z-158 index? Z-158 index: 163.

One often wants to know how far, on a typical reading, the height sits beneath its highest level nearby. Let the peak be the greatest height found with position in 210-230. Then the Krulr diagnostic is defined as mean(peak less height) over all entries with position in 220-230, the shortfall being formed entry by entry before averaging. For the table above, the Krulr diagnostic 0.3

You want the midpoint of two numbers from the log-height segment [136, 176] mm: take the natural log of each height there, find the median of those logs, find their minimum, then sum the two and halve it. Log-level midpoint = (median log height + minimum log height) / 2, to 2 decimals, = 2.24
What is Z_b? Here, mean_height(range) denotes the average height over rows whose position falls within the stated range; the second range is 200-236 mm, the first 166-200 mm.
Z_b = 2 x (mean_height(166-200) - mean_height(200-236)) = 1.5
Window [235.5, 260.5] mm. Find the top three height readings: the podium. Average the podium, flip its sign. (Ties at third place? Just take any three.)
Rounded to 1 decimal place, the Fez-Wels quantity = -10.0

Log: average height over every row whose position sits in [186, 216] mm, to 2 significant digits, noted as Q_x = 9.8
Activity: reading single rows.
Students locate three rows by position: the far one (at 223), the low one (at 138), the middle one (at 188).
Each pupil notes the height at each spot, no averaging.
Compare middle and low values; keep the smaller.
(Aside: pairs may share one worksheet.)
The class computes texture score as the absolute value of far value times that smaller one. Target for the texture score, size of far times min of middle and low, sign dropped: 87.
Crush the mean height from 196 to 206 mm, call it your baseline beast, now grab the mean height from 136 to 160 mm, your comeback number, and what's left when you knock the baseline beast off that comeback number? 0.0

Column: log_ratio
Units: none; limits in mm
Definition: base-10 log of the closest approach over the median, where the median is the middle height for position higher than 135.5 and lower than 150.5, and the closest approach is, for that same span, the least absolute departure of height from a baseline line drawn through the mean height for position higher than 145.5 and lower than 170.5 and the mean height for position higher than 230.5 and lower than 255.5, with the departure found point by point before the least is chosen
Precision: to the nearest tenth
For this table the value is -1.4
